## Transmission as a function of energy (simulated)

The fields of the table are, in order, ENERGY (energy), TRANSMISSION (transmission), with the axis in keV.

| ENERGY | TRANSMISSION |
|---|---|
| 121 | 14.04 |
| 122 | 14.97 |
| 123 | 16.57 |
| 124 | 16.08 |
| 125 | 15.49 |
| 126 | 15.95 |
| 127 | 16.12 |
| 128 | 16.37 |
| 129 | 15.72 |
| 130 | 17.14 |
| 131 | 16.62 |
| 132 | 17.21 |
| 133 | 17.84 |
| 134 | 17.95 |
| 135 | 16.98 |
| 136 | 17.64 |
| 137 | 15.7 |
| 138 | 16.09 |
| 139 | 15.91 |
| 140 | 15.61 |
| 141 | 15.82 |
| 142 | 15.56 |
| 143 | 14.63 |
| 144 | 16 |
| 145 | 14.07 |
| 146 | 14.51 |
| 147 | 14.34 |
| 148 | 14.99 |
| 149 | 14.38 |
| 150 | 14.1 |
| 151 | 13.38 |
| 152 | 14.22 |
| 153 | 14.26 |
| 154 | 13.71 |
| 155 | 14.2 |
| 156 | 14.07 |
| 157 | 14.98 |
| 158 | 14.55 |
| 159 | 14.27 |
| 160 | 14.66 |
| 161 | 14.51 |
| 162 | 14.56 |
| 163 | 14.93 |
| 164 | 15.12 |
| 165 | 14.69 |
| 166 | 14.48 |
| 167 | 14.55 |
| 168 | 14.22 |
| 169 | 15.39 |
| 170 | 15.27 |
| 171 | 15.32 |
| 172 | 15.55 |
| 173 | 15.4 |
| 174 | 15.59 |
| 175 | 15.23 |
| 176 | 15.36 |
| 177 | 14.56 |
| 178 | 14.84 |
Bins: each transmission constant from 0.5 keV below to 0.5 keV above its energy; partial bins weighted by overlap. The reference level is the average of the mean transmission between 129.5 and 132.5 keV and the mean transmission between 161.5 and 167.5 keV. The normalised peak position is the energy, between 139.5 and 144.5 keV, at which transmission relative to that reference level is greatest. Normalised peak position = 144 keV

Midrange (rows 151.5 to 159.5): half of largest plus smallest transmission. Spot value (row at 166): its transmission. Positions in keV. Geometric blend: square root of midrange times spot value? 14.4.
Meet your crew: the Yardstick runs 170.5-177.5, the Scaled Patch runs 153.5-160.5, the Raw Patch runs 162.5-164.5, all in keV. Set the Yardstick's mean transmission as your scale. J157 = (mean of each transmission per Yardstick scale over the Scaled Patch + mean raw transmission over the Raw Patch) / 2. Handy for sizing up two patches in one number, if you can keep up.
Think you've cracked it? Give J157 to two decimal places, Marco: 7.98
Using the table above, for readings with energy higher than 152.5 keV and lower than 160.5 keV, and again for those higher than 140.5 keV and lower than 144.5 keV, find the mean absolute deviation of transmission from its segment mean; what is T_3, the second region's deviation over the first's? 1.5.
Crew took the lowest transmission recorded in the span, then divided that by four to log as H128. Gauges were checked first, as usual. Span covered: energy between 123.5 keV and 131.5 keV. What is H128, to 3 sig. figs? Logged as 3.87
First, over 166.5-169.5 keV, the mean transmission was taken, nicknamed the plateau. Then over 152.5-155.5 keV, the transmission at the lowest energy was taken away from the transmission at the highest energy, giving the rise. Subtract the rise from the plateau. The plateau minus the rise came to 14.8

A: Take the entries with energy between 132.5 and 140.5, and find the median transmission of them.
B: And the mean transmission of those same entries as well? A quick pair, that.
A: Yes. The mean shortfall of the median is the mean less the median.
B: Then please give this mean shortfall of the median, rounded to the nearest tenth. 0.2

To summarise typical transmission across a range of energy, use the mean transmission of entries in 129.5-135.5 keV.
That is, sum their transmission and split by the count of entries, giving 17.3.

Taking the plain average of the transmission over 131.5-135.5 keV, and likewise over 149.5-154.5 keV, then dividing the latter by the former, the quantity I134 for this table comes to 0.80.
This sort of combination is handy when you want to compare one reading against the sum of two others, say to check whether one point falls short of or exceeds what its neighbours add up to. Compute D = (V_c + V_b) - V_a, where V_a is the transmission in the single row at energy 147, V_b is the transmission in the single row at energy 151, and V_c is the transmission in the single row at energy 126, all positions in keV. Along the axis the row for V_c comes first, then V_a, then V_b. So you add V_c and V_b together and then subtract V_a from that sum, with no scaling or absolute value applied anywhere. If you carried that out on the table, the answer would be 15.0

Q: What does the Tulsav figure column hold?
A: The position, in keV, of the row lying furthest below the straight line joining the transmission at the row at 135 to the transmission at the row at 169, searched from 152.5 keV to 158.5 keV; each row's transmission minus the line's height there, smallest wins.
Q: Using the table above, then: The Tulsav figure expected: 154 keV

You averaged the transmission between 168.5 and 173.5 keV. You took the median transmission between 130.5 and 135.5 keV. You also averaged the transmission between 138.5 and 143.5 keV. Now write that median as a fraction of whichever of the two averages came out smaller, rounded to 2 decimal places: 1.12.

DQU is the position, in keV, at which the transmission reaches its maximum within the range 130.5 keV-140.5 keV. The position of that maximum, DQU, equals 134 keV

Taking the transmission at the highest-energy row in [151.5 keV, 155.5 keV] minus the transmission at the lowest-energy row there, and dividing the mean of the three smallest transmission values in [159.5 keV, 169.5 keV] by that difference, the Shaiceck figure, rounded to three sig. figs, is -720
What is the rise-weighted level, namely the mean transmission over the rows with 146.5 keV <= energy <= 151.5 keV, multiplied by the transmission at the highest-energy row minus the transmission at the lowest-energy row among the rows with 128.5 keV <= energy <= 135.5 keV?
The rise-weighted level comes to 18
